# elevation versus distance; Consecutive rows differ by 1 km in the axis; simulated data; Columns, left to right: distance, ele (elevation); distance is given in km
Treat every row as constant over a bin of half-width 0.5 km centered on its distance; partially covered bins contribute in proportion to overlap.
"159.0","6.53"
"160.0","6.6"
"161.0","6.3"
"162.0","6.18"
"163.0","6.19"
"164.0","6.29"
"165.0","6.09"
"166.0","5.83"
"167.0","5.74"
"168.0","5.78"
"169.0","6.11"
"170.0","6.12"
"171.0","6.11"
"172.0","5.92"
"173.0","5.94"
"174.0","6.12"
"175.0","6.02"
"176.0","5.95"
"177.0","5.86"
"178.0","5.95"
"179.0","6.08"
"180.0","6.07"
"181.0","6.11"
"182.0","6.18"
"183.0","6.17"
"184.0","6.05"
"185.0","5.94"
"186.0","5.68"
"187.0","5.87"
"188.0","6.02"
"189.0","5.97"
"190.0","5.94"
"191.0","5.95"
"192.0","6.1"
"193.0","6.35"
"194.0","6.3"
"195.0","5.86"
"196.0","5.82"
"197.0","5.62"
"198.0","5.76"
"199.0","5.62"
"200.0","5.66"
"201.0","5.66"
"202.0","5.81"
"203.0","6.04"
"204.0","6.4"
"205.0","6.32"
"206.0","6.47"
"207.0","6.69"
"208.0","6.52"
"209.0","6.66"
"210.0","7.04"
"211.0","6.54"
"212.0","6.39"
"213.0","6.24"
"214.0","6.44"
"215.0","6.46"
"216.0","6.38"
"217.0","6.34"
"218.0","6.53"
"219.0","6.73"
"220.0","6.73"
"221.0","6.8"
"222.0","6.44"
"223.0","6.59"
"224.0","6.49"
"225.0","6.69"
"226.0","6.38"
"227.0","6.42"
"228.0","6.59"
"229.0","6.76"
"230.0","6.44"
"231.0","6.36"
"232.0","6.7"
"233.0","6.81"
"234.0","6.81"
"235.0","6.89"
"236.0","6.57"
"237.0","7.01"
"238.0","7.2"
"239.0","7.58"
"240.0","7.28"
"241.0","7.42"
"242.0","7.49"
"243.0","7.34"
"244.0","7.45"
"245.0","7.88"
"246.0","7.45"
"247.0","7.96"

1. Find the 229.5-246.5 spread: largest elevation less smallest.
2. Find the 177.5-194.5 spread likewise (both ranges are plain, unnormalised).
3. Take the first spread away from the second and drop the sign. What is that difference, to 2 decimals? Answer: 0.85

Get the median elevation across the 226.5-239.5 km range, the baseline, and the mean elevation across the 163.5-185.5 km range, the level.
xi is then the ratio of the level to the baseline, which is 0.89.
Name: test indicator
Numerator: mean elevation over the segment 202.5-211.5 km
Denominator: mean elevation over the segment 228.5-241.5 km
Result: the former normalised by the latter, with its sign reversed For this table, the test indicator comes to -0.944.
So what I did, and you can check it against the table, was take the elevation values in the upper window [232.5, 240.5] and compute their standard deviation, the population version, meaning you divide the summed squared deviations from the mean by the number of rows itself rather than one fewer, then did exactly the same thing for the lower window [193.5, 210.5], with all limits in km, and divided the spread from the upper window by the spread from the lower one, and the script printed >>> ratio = 0.69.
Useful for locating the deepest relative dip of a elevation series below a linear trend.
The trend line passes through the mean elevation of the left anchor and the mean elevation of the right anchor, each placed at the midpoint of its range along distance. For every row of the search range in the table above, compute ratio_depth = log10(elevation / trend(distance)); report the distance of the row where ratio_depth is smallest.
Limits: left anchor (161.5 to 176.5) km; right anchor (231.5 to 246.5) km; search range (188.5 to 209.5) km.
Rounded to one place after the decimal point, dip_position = 199.0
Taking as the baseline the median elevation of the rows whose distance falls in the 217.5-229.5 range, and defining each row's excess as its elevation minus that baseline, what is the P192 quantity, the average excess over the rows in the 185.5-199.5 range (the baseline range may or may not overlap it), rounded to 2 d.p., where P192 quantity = -0.67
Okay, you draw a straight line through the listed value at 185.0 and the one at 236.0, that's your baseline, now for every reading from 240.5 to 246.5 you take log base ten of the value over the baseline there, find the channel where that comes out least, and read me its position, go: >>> 243.0 km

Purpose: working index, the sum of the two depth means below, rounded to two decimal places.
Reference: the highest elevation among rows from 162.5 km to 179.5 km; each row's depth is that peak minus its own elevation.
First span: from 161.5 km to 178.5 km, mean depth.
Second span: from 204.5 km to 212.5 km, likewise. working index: -0.01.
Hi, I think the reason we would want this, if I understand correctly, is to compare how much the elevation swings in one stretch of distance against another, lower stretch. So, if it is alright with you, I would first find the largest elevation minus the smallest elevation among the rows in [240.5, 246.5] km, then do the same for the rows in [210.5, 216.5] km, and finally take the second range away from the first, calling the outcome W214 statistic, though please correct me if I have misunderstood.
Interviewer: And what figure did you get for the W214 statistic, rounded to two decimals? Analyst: 0.24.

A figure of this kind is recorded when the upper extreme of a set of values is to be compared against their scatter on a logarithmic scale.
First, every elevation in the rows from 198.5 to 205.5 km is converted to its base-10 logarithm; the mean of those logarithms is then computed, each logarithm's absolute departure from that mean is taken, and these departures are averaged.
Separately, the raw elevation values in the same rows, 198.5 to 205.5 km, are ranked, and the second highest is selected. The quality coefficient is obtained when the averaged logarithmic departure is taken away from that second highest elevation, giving 6.30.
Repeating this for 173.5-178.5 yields 6.01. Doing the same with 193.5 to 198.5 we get 5.85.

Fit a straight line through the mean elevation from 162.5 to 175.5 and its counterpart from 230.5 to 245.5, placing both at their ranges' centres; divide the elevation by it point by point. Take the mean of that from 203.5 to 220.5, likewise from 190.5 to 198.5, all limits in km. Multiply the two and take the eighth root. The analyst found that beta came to 0.987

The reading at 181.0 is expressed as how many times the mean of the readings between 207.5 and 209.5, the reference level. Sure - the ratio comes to 0.93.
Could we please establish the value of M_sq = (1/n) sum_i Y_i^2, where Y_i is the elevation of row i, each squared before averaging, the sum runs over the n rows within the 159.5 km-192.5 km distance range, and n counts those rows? 36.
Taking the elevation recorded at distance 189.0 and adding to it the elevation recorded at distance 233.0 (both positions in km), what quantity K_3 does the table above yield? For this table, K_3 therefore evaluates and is 12.8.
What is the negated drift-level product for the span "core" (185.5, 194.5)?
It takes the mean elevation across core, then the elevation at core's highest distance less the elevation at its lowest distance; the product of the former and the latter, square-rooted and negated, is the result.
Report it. -1.9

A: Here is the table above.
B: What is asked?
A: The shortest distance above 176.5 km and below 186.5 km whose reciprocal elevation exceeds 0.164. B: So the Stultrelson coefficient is 177.0 km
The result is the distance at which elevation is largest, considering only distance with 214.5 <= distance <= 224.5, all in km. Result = 221.0 km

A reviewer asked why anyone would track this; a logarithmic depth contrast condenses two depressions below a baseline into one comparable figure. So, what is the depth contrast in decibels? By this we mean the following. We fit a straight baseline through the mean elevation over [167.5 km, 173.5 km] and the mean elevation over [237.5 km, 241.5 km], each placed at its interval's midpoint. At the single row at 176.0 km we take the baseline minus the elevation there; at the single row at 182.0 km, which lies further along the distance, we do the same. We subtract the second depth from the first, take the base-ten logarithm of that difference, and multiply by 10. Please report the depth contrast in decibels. -10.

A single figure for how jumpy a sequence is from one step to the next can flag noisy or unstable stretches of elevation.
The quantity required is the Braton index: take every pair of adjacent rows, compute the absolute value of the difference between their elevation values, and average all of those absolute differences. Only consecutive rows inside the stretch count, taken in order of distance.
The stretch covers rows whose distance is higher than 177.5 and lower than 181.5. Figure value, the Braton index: 0.060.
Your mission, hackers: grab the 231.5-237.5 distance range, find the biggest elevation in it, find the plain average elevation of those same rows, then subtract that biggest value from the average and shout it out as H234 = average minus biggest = -0.21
